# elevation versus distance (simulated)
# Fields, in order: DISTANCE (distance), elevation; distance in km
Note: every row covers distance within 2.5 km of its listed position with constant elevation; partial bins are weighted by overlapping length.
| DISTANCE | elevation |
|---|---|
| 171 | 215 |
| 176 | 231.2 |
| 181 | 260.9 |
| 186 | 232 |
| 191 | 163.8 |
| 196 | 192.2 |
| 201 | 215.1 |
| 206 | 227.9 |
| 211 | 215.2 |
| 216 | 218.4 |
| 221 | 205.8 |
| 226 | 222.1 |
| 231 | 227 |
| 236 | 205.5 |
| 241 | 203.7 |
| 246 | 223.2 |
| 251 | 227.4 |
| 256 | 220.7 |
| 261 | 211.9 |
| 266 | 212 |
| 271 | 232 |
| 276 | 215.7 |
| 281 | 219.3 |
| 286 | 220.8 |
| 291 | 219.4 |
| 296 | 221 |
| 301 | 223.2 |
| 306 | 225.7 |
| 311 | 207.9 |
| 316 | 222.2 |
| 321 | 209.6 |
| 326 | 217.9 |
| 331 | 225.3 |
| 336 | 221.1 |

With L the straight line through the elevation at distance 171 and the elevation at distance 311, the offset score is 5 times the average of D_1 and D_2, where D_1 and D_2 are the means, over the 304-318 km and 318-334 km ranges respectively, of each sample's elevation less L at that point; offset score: 53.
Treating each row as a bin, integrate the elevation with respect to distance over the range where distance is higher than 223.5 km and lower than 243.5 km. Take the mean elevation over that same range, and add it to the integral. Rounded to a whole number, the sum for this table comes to 4506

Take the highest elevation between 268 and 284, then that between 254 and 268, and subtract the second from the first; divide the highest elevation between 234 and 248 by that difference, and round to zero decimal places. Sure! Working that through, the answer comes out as 20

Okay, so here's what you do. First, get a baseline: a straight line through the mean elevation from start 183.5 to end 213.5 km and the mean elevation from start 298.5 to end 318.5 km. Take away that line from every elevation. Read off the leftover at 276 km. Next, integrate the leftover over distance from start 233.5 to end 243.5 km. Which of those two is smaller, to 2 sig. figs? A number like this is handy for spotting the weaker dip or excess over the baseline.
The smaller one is -75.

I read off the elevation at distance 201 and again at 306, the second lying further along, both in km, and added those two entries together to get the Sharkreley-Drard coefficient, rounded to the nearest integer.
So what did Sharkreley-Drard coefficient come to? 441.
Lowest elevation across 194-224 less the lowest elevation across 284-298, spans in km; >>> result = -27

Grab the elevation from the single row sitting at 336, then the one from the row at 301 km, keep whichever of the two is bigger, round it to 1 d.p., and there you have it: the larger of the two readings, 223.2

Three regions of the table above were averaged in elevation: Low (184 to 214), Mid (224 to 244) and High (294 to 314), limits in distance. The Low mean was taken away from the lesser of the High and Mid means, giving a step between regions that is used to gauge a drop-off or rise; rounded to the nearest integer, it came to 7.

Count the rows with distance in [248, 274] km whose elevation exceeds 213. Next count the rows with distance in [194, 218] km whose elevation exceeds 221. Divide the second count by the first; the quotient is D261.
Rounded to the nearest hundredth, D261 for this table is 0.33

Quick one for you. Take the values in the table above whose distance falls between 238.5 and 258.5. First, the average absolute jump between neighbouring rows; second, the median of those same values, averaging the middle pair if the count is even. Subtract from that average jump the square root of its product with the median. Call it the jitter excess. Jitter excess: -37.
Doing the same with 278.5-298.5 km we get -17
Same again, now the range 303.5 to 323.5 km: -42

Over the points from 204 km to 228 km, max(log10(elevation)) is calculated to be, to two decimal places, 2.36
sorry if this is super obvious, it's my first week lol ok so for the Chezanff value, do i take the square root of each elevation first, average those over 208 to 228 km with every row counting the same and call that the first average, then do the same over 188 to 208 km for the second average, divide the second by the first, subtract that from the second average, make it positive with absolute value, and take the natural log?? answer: 2.58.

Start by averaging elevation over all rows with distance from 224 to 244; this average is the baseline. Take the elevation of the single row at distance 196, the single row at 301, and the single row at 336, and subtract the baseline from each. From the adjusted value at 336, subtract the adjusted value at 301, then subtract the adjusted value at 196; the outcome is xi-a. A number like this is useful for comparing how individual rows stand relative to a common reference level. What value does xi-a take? 20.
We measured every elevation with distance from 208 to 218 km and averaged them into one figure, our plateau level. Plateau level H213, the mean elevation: 217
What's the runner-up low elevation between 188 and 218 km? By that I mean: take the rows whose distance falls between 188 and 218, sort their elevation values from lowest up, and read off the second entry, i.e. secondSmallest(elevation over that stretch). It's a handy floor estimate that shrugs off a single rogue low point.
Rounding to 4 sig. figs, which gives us 192.2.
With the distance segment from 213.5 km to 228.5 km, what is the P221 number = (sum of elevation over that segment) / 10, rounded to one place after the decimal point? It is 64.6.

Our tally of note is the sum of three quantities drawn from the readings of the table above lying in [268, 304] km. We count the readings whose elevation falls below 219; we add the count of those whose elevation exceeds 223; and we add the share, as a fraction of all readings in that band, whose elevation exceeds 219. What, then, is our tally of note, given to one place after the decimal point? 3.9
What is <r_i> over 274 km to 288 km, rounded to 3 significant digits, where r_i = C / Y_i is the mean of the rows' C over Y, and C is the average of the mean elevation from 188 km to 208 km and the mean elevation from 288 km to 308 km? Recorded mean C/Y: 0.965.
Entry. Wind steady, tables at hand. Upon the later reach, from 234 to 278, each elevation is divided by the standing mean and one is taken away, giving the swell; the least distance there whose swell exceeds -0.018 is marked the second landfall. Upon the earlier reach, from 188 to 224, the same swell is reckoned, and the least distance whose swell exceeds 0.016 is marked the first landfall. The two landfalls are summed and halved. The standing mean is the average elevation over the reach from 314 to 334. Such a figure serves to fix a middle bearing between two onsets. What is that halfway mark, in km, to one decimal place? 226.0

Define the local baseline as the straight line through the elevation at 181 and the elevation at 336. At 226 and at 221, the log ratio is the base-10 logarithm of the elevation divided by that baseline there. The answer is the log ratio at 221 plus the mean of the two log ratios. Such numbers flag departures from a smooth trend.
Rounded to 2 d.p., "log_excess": -0.15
